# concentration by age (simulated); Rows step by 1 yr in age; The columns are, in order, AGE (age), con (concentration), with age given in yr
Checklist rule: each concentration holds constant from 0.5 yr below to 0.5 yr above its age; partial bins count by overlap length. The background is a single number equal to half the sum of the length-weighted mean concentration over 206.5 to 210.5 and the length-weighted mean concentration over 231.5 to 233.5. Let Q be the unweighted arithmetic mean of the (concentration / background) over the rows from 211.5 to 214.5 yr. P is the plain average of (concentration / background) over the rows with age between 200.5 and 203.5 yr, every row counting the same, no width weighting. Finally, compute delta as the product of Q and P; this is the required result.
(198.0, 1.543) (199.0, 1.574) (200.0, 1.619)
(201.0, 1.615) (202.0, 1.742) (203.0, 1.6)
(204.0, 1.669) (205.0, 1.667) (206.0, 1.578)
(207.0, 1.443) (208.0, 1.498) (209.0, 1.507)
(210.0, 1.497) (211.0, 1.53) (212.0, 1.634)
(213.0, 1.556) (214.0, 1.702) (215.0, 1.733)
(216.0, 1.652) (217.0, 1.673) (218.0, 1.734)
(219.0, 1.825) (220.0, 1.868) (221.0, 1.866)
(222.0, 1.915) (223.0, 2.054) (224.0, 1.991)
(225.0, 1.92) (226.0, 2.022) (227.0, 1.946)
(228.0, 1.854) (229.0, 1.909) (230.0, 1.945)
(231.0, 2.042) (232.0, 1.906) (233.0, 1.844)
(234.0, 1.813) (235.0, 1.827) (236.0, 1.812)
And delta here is 0.95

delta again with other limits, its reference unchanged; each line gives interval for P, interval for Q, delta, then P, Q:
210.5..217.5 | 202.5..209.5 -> 0.91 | 0.98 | 0.93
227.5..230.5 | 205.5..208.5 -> 1.01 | 1.13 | 0.90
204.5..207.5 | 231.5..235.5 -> 1.02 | 0.93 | 1.10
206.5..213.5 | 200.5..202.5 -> 0.91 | 0.91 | 1.00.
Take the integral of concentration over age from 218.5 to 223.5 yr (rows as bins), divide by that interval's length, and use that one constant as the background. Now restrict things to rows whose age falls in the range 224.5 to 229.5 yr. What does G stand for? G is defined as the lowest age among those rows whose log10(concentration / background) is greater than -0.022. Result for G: 225.0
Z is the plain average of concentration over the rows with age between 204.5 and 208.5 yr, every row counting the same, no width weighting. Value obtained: 1.55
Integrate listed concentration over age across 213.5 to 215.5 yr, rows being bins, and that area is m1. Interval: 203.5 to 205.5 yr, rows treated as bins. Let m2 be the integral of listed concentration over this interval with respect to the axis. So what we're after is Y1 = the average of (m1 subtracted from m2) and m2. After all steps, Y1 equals 1.62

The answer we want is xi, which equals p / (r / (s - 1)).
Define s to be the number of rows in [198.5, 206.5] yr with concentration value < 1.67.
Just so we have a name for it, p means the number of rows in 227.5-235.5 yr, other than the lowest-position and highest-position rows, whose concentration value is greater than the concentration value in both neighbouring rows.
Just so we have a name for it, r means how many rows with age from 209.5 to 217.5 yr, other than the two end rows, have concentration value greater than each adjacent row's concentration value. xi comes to 3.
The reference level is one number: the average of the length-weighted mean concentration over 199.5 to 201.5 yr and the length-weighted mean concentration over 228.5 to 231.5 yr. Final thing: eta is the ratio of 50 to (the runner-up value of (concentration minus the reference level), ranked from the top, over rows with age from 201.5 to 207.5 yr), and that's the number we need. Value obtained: -409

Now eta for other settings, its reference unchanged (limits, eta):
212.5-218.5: -860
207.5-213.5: -213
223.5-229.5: 250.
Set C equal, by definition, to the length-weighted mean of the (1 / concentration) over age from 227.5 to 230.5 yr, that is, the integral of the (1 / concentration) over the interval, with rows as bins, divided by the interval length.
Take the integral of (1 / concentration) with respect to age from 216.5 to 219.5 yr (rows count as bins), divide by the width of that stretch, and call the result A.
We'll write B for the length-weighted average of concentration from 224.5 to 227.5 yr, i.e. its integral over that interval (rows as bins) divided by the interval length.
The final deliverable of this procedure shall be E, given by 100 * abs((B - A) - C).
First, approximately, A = 0.574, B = 1.96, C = 0.53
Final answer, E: 86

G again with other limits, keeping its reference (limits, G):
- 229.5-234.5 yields 230.0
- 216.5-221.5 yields 219.0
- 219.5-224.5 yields 220.0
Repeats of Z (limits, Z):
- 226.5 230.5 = 1.91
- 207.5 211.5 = 1.51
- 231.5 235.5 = 1.85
